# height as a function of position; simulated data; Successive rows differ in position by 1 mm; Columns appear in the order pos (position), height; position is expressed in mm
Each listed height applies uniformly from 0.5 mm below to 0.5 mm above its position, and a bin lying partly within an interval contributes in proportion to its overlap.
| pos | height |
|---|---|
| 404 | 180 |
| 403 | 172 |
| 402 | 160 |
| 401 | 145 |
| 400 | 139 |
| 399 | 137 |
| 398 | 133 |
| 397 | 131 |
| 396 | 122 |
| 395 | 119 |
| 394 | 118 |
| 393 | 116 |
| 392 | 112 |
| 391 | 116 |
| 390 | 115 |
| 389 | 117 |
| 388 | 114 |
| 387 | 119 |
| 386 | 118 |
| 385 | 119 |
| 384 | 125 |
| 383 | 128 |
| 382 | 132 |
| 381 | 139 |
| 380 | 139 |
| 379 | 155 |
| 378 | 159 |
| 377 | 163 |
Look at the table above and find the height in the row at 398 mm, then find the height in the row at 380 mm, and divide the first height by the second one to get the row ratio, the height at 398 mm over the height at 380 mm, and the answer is 0.96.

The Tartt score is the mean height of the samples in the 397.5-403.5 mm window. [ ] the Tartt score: 148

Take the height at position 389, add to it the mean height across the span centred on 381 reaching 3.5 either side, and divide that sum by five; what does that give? 51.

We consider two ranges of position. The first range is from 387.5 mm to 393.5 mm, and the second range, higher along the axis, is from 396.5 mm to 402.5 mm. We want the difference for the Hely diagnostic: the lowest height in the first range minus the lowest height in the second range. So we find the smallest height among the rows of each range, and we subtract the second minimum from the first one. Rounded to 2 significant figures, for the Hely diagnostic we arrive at -19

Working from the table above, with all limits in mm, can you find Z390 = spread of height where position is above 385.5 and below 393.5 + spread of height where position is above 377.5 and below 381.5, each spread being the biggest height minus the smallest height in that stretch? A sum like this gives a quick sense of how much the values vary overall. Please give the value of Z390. 27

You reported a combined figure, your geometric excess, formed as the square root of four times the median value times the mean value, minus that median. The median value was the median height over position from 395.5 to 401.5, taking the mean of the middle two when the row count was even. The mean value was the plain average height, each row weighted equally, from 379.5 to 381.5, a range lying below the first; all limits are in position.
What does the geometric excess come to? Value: 139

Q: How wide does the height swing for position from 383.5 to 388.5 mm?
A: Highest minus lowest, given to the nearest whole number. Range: 11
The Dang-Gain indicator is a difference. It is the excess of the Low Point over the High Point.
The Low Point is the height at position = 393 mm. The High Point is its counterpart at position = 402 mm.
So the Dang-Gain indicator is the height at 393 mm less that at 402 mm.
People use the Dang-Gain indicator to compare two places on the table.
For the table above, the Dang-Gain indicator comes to -44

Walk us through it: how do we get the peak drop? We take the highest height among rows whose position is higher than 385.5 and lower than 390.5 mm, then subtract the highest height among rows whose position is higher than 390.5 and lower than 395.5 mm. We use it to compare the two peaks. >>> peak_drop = 0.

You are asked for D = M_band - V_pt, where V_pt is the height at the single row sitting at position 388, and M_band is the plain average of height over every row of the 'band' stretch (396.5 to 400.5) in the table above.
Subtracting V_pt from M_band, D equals 21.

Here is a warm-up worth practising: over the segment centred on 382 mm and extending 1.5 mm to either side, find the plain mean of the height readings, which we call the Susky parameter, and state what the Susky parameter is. 133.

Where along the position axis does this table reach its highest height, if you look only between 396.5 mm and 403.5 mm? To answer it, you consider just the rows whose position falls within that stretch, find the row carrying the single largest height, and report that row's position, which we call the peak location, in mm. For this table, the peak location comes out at 403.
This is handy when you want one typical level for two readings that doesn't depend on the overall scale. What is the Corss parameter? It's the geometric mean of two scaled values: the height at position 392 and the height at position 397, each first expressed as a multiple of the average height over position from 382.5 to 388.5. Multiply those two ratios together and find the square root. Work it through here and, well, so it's 1.005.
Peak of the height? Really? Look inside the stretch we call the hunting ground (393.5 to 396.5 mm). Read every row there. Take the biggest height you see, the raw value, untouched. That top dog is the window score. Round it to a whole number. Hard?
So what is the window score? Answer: 122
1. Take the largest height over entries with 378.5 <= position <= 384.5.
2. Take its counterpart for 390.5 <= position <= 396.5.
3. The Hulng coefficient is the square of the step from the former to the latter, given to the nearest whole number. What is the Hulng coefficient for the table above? 1089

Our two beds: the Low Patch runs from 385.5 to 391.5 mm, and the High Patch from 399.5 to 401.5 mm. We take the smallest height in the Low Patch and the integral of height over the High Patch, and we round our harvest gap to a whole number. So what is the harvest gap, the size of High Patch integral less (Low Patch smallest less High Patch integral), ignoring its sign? 454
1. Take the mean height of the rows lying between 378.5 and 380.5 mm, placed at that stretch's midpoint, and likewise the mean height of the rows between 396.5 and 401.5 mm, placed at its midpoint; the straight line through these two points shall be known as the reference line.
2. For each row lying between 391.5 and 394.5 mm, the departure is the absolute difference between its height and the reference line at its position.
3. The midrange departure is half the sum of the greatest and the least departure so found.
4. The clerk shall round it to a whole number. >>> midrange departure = 25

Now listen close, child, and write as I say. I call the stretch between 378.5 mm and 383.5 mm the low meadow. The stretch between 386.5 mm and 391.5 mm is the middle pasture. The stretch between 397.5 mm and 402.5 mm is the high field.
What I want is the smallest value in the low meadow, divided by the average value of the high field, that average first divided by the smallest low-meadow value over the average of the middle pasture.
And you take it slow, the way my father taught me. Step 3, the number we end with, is 0.99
